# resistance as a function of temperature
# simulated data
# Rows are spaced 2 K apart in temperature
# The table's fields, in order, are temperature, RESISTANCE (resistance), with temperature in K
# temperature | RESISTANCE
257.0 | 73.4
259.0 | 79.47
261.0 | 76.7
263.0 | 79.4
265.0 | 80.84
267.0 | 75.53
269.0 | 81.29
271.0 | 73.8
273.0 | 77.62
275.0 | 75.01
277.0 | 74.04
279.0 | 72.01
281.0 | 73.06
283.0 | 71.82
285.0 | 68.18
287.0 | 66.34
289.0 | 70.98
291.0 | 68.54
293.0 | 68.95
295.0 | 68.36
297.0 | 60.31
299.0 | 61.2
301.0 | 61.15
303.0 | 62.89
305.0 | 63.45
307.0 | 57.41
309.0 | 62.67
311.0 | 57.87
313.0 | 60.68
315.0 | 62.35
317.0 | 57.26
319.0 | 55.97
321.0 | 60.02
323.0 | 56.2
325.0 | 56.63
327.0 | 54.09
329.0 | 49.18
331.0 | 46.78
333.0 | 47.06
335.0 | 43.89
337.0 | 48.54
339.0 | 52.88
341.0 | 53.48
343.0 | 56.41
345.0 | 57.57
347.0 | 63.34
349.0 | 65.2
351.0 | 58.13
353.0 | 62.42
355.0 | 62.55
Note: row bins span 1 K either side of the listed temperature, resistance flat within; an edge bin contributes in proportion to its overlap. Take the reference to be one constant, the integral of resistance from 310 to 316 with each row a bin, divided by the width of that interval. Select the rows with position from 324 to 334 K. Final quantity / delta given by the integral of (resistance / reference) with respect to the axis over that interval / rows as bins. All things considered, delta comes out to 8.4 K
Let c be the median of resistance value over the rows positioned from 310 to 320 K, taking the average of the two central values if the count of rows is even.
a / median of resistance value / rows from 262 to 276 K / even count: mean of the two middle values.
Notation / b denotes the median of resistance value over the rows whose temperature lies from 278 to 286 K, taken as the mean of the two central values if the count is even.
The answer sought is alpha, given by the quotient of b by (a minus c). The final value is 4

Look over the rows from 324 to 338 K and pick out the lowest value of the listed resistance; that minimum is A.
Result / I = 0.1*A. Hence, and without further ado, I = 4.4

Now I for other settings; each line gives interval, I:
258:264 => 7.7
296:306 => 6.0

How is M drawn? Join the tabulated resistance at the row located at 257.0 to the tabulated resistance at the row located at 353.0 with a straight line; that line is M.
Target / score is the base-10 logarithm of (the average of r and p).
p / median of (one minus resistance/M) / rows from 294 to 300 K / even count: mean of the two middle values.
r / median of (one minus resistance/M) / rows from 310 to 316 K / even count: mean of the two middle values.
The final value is -1.00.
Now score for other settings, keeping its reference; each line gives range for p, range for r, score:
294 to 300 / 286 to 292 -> -1.22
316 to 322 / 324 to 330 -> -0.81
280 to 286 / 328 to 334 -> -0.90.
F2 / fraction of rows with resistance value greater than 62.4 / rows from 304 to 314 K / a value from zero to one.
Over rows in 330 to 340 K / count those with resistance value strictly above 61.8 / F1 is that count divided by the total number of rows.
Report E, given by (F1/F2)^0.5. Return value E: 0.00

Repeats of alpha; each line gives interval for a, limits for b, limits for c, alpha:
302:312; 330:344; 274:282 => -4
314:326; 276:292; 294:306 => -14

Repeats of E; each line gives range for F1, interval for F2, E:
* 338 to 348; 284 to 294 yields 0.45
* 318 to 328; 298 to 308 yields 0.00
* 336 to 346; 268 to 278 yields 0.00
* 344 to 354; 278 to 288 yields 0.77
